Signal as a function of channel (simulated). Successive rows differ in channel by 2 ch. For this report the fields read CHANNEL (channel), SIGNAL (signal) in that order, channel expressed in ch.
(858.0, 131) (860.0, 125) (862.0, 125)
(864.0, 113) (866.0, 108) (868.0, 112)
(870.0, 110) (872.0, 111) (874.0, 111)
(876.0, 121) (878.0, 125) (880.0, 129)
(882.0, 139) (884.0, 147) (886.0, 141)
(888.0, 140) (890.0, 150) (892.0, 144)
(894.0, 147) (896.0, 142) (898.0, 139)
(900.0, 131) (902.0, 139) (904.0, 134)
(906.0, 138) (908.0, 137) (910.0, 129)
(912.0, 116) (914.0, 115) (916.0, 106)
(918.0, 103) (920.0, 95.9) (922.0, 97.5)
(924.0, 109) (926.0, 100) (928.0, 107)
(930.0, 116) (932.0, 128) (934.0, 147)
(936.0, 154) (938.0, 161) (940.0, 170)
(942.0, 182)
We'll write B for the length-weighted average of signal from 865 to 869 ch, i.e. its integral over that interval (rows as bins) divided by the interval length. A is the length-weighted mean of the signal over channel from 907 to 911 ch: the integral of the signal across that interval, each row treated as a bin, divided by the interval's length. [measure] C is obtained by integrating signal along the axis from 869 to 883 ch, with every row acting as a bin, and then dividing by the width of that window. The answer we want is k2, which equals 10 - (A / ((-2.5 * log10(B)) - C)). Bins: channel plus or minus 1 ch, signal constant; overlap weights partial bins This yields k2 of 11.1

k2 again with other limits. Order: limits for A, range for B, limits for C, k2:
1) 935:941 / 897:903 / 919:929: 11.5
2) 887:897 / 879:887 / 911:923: 11.3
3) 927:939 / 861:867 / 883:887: 10.9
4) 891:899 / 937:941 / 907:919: 11.2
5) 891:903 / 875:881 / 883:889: 10.9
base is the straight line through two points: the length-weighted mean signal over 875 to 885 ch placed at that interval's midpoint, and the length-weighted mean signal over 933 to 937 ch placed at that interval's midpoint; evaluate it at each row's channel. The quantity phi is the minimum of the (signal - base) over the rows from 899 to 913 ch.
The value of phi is -27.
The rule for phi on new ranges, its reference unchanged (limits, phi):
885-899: 1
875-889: -10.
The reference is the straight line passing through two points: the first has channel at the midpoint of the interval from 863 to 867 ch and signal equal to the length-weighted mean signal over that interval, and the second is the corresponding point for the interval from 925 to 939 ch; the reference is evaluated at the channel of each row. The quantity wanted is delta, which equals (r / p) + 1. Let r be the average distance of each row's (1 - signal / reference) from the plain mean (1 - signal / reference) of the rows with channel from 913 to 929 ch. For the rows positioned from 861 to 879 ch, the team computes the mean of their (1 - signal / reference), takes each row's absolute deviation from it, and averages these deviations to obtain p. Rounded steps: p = 0.047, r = 0.041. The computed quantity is 1.9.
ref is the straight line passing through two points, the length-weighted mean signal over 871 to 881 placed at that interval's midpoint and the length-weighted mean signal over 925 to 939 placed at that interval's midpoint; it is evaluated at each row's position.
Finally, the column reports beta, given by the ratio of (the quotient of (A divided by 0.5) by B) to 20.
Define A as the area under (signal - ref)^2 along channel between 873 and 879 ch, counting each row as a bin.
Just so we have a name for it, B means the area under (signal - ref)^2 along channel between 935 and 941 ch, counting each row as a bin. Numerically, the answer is 0.003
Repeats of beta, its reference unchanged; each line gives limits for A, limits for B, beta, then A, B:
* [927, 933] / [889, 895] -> 0.039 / 1431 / 3628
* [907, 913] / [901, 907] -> 0.054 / 492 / 907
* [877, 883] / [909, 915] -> 0.171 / 888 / 519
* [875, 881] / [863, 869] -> 0.077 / 215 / 278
